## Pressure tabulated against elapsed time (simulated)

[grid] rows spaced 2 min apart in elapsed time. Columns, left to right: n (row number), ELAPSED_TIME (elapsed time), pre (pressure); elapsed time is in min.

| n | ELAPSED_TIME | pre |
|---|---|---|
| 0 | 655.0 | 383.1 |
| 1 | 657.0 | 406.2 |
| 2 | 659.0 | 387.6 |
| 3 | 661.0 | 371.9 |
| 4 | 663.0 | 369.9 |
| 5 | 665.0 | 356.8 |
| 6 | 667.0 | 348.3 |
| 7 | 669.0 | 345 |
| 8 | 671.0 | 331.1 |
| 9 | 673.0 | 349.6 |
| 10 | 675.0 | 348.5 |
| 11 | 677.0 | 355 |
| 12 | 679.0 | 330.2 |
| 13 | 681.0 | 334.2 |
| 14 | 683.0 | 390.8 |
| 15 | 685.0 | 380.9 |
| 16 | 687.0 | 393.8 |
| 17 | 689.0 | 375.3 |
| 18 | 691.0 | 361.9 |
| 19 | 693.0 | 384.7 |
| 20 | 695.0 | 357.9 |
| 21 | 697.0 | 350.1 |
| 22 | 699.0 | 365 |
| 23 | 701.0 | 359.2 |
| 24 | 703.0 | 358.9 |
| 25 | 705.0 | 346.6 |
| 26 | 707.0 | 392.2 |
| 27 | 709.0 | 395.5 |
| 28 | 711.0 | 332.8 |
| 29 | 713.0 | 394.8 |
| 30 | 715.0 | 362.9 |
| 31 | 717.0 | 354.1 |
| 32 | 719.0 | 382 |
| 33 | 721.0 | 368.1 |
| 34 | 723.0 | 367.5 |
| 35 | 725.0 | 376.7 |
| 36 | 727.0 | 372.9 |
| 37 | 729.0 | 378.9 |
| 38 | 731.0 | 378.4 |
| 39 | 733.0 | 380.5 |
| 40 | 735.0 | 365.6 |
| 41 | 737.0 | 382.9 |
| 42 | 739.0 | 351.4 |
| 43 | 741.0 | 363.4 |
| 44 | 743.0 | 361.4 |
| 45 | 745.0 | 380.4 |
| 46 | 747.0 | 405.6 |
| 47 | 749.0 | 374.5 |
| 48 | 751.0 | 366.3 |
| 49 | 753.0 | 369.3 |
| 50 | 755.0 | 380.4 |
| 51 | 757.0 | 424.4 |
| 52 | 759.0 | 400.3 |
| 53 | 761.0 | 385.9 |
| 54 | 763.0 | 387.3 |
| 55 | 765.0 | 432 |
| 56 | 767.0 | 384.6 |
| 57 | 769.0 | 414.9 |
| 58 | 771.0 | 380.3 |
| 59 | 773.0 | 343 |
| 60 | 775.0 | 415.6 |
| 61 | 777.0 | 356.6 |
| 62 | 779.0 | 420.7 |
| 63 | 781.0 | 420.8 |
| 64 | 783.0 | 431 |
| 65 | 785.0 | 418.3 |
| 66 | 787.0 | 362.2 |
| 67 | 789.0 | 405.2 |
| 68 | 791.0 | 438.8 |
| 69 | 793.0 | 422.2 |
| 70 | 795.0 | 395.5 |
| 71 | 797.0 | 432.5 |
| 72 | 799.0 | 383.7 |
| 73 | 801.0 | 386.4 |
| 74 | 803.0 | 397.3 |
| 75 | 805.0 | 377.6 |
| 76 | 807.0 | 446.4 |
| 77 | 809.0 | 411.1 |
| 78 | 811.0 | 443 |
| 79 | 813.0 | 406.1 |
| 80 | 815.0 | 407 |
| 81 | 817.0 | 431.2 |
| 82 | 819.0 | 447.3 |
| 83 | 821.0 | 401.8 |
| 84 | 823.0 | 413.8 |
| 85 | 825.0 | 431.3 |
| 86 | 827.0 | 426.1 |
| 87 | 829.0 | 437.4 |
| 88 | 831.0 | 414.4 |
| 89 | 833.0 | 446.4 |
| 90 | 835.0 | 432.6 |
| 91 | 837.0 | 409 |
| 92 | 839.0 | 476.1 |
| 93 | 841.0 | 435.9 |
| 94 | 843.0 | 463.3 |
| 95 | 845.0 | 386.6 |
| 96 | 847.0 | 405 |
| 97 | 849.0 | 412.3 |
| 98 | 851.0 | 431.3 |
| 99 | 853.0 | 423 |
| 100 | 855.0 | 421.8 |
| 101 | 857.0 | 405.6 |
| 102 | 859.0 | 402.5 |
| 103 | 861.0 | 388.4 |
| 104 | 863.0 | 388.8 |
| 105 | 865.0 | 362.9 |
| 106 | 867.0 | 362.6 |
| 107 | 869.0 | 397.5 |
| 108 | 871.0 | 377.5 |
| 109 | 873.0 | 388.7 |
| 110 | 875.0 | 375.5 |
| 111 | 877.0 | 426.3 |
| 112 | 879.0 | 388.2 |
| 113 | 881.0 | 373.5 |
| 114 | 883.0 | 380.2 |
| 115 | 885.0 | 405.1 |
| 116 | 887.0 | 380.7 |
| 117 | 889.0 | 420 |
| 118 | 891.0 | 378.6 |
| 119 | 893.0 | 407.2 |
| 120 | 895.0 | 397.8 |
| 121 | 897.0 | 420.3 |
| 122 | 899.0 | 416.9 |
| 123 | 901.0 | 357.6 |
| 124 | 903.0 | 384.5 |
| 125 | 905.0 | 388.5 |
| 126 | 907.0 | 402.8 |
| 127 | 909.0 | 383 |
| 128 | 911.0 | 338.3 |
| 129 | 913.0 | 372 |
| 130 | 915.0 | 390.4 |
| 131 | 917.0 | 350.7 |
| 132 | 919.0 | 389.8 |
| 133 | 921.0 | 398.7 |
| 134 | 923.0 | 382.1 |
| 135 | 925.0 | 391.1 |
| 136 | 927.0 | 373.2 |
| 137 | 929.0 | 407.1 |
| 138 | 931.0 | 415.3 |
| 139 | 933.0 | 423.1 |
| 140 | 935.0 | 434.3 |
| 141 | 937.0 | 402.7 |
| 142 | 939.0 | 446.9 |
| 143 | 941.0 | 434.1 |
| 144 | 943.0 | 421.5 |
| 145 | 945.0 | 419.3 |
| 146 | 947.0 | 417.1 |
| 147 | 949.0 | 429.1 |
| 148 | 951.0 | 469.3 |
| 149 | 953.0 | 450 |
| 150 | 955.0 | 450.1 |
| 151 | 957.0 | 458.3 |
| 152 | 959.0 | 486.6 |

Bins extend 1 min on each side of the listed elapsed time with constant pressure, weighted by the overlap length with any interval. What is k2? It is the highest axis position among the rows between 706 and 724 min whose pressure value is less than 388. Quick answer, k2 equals 723.0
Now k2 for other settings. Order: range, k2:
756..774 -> 773.0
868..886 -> 883.0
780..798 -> 787.0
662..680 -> 679.0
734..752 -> 751.0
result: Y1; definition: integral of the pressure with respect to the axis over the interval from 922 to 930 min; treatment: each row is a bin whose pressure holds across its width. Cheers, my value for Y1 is 3107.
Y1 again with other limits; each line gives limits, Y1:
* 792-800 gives 3268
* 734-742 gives 2927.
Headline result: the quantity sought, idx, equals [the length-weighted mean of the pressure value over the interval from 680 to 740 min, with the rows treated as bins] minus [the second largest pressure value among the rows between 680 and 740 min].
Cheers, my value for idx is -25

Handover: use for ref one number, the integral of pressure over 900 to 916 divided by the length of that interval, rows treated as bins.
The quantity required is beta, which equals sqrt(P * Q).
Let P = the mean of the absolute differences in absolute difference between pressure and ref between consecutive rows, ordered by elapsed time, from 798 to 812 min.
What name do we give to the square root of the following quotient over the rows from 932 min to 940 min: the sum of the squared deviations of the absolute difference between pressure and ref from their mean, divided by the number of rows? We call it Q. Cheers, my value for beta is 21.4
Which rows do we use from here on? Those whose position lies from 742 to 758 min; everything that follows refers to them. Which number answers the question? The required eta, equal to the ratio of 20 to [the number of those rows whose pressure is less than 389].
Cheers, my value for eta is 3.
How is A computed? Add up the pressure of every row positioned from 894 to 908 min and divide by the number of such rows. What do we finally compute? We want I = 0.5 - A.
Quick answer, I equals -395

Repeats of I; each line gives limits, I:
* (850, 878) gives -396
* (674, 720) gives -365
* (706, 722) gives -372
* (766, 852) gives -414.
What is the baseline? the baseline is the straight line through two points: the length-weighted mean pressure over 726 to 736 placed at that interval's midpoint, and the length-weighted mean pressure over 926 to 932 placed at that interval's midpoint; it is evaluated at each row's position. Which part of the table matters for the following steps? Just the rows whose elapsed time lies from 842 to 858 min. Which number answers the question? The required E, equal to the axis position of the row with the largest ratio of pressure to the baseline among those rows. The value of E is 843.0 min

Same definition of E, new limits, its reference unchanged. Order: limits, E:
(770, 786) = 783.0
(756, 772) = 765.0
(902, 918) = 907.0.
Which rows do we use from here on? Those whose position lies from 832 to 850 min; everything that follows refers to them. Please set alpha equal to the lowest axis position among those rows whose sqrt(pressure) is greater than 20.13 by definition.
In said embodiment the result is 833.0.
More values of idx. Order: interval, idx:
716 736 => -8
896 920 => -34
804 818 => -26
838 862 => -42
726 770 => -41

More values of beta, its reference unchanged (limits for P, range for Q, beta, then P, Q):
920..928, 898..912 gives 12.5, 12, 13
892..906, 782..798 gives 14.0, 12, 16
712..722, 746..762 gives 11.2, 9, 14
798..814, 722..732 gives 9.9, 29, 3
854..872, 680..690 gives 10.7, 8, 15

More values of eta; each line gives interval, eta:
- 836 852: 20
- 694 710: 3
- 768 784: 7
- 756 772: 5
